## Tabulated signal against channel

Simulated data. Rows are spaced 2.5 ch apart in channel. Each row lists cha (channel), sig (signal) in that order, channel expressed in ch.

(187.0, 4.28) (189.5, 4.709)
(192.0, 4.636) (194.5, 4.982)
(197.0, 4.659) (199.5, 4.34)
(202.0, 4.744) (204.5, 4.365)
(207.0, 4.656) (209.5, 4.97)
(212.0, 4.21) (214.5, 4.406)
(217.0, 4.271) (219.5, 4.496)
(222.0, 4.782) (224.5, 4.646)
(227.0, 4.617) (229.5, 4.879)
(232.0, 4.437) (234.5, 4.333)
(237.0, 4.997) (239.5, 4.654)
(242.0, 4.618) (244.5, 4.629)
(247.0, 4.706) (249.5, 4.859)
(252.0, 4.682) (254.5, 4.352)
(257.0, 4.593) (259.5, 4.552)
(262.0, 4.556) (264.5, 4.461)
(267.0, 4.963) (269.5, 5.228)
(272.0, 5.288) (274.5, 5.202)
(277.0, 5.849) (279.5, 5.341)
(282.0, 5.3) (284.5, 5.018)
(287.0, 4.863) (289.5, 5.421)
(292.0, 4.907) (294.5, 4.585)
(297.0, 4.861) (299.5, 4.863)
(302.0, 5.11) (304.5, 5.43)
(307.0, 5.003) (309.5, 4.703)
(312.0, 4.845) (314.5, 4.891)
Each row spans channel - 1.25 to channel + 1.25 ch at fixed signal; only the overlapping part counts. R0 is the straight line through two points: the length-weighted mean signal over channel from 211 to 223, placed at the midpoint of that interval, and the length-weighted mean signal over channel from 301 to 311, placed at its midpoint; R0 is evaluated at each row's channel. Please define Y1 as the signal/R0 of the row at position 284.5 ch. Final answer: 1.02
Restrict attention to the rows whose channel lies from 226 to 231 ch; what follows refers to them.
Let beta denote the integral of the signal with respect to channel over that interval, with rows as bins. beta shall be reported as 24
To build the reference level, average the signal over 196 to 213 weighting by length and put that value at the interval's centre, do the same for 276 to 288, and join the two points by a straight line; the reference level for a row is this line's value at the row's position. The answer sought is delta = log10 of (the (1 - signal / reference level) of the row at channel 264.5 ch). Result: -0.90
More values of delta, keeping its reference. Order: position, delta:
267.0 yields -1.48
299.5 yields -0.98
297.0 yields -1.00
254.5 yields -0.88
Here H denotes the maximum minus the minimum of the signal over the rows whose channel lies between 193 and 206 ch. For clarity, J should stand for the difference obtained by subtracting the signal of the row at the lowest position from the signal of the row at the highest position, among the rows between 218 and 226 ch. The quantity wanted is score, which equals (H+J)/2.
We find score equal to 0.4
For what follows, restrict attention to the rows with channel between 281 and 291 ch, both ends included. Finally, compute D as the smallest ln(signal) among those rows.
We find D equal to 1.58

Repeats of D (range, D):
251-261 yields 1.47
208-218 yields 1.44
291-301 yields 1.52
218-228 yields 1.50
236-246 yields 1.53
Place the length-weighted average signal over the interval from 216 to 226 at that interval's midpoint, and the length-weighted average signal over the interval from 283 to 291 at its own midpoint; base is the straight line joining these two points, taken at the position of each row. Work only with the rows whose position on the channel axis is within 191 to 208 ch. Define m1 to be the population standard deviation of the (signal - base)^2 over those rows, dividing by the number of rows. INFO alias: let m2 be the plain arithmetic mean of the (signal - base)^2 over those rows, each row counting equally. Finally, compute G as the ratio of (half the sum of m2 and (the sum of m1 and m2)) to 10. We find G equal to 0.018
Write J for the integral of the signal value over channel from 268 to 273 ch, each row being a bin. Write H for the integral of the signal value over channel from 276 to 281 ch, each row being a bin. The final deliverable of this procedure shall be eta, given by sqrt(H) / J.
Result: 0.201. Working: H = 27.8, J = 26.2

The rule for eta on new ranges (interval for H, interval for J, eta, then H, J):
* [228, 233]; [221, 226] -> 0.205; 23.3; 23.5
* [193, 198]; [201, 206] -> 0.216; 24.1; 22.8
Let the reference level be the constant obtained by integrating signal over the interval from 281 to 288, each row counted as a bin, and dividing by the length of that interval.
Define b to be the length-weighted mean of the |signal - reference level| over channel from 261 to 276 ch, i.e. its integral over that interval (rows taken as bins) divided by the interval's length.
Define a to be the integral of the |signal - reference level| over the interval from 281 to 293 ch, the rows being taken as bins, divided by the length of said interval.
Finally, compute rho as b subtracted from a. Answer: -0.10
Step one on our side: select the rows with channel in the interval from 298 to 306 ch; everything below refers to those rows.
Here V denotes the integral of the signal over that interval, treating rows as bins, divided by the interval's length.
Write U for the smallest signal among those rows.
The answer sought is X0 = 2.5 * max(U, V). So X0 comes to 12.8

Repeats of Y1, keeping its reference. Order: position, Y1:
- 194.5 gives 1.17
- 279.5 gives 1.10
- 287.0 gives 0.99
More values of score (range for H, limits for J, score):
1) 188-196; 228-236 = -0.1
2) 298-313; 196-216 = 0.2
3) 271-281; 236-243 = 0.1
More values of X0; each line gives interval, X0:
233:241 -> 11.6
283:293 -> 12.7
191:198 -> 11.9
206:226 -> 11.4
